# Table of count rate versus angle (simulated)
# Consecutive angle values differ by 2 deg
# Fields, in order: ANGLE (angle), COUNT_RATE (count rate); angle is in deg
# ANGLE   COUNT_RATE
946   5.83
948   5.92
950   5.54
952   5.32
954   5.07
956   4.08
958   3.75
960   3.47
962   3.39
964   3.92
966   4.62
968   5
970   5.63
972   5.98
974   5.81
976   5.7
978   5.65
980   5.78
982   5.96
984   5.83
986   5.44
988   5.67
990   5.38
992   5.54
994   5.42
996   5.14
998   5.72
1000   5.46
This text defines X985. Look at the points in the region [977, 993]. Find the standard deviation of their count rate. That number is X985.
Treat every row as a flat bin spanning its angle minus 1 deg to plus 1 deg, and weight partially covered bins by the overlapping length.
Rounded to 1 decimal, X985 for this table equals 0.2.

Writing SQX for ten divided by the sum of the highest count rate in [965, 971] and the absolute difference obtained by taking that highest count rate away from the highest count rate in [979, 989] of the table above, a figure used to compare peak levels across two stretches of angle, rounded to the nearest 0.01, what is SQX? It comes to 1.68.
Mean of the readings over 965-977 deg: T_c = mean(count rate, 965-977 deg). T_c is 5.5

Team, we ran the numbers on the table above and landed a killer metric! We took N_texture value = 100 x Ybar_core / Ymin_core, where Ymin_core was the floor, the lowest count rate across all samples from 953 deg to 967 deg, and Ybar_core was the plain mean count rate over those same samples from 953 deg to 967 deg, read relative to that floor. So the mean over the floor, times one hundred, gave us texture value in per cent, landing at 119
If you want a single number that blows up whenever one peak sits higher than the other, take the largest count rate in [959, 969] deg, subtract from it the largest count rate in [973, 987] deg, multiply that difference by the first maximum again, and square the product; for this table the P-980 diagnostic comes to 23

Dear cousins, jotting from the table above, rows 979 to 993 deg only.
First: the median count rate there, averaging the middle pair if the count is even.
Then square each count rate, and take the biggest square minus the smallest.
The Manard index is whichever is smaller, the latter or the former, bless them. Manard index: 5.7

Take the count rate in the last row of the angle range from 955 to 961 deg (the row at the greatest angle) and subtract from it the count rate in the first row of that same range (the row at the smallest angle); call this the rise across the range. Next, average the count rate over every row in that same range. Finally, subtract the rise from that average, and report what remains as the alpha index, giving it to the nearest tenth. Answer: 4.4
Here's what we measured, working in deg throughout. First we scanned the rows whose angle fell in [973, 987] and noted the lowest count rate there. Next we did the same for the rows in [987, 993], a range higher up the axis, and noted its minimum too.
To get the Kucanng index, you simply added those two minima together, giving 10.8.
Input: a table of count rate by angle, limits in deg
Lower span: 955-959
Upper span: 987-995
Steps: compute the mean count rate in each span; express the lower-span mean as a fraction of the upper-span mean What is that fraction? 0.71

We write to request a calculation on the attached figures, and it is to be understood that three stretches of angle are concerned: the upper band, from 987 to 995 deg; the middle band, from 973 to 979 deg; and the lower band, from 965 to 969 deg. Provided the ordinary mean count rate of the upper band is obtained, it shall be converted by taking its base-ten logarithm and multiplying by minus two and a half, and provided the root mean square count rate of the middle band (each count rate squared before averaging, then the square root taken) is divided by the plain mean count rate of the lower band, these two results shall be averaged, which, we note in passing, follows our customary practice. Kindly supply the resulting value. -0.33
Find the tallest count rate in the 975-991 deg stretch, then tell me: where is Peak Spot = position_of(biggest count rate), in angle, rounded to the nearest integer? 982 deg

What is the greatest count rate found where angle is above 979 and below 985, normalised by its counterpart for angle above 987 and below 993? 1.05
